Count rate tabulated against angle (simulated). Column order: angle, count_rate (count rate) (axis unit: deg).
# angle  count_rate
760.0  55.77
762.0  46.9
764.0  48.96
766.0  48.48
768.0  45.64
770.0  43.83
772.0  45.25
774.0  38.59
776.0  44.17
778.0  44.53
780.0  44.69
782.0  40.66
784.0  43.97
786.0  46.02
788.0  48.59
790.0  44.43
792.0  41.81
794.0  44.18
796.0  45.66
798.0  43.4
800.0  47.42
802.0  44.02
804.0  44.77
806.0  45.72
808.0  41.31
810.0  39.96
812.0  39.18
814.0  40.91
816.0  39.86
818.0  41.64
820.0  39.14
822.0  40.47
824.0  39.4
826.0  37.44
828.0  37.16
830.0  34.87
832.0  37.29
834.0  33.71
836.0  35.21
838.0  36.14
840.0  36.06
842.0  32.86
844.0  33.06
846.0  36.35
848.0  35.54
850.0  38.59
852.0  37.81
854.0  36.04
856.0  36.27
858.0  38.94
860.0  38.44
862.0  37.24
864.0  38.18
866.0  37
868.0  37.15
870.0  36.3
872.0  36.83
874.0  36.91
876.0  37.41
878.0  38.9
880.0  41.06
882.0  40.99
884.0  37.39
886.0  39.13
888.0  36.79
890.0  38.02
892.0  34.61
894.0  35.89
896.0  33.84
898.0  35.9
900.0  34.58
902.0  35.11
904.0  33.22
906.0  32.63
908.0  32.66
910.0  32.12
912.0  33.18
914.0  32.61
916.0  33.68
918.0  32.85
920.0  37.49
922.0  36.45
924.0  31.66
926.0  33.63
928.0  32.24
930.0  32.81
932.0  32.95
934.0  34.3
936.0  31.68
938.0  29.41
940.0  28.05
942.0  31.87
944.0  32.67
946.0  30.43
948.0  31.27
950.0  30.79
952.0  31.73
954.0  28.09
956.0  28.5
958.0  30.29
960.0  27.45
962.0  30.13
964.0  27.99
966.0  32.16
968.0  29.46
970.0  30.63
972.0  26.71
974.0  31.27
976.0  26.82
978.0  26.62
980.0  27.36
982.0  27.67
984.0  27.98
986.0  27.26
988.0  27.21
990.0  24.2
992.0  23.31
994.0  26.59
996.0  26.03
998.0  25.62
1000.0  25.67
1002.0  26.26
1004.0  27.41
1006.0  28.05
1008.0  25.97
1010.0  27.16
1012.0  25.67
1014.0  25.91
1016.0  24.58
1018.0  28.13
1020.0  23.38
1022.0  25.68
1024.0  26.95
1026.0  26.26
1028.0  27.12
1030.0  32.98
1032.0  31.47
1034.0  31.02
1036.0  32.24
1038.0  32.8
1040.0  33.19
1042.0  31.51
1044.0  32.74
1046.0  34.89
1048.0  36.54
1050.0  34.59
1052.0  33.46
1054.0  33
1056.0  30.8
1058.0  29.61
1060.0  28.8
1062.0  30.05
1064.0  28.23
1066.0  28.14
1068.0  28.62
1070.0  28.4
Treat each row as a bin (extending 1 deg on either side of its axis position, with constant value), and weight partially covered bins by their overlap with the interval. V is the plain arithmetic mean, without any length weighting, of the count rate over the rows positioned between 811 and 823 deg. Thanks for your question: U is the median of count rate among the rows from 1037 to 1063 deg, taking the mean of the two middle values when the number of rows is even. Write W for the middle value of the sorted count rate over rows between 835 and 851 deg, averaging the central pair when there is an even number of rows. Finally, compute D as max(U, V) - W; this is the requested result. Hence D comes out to 4.4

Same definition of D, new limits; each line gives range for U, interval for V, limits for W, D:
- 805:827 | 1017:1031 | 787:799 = -4.3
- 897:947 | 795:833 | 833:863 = 4.9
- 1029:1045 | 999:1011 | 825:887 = -4.7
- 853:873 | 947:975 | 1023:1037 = 6.1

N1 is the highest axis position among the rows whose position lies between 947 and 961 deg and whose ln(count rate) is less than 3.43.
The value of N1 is 960.0 deg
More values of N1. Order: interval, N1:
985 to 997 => 996.0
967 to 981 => 980.0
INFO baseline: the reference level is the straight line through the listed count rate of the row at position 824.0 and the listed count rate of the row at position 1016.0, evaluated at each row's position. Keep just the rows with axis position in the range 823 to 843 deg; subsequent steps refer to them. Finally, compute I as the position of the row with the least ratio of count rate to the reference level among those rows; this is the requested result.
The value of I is 842.0 deg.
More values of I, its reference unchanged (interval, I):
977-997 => 992.0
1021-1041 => 1022.0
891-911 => 910.0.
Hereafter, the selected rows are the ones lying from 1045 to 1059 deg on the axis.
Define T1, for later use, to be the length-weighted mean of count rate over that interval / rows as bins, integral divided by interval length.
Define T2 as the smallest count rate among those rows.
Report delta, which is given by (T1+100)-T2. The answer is 104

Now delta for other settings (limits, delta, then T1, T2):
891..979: 105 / 32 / 26.62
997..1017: 102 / 26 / 24.58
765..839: 108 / 42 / 33.71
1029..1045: 101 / 32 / 31.02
